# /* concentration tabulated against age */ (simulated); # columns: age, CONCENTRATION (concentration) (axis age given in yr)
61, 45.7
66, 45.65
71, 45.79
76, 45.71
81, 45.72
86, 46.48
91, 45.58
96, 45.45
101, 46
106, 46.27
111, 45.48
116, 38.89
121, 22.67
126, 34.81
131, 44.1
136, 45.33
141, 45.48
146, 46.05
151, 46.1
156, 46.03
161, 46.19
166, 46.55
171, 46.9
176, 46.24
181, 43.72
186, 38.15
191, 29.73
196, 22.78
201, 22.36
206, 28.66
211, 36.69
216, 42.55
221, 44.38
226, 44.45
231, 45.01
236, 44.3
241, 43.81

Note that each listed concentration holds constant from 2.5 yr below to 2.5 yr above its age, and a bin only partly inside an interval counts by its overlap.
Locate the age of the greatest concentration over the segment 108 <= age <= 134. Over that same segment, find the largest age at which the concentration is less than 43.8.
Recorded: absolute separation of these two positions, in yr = 15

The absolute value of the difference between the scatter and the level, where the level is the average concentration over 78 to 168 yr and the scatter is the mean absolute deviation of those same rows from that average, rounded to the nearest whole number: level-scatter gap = 40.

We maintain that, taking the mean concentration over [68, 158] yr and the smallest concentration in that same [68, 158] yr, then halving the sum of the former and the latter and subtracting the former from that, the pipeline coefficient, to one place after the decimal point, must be -10.4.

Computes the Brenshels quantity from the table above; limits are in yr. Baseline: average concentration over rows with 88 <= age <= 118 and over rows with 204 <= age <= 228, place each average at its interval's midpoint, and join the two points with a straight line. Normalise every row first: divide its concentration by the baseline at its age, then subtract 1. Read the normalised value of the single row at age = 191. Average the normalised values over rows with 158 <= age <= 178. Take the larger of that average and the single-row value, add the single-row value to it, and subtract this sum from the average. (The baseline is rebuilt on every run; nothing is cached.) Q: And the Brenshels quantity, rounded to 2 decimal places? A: 0.27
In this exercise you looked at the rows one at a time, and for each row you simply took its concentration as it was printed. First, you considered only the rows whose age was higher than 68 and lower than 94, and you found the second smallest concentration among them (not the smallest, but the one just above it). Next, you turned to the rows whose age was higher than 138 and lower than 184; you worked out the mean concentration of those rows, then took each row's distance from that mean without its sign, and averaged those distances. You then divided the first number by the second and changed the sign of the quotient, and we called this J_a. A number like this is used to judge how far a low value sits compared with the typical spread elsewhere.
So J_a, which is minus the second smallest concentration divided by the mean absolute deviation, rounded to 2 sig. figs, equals -78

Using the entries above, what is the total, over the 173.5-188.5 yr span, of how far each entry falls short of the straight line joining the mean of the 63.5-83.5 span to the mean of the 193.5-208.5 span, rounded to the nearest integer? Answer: -44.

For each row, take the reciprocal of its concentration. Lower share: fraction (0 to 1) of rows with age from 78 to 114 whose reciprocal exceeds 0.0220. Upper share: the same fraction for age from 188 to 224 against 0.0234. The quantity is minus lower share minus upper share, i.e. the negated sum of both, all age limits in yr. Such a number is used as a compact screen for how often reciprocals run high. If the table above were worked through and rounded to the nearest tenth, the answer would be -1.0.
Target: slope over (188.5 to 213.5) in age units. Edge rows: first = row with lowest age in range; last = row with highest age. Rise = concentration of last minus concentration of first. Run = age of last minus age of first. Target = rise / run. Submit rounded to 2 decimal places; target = 0.35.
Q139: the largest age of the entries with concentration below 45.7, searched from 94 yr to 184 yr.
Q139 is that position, 181 yr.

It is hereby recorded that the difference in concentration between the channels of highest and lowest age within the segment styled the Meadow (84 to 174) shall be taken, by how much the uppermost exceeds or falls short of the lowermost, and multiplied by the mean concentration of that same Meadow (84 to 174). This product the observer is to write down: 18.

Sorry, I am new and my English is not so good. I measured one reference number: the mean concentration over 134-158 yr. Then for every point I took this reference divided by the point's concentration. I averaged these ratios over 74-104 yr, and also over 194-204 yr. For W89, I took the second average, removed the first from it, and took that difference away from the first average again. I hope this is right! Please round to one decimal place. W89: 0.0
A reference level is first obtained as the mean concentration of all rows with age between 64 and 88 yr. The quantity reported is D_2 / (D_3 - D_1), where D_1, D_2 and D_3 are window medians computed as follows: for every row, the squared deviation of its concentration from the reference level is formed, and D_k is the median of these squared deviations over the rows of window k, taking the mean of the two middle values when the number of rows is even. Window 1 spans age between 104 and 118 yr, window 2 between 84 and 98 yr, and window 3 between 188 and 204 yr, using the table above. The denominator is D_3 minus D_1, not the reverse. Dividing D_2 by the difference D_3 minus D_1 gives 0.0003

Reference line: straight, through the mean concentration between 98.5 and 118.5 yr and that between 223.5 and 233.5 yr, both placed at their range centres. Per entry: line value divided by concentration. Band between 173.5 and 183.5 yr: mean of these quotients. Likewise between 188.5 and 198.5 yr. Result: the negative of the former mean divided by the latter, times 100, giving -57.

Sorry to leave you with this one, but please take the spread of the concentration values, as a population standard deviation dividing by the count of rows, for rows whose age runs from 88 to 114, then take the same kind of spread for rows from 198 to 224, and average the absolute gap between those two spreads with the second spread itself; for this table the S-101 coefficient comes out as 8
